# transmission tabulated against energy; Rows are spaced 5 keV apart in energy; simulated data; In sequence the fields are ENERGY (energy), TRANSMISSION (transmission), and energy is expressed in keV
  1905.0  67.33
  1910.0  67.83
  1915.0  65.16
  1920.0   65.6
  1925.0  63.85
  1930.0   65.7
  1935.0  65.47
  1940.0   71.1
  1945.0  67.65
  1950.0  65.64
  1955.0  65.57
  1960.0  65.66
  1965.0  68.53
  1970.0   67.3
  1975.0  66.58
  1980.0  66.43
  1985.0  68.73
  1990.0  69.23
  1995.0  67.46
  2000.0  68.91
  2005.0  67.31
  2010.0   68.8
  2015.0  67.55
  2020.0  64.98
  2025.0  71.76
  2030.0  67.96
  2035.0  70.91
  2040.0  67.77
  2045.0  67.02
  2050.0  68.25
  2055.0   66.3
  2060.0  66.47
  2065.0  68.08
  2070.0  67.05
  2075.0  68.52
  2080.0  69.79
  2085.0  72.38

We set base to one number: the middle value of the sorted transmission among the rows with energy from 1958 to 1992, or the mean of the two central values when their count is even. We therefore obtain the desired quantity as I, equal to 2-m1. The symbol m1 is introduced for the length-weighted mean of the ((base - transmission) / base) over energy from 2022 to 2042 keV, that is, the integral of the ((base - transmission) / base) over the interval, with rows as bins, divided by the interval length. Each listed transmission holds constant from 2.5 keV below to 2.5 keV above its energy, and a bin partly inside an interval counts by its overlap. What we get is 2.033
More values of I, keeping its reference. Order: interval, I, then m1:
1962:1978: 2.001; -0.001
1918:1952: 1.987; 0.013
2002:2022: 1.999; 0.001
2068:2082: 2.017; -0.017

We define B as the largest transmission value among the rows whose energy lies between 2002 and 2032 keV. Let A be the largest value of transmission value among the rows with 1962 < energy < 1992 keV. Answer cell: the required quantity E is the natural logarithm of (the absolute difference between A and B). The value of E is 0.93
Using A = 69.23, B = 71.76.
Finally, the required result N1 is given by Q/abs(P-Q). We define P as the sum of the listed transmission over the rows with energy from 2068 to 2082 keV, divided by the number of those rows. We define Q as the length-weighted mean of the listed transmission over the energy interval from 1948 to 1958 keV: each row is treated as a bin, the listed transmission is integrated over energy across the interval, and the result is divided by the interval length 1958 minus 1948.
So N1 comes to 23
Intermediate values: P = 68.5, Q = 65.6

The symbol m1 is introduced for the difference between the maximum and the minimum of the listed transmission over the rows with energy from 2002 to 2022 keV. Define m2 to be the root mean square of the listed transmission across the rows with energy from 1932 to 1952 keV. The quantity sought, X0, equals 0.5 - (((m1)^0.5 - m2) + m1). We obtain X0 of 62.2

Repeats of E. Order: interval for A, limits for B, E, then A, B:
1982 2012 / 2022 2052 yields 0.93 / 69.23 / 71.76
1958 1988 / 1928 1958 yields 0.86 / 68.73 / 71.1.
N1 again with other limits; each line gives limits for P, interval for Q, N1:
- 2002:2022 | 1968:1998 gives 138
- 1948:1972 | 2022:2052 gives 29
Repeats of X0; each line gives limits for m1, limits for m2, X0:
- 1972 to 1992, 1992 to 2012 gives 64.2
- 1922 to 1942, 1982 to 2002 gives 59.1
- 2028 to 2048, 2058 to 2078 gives 62.2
